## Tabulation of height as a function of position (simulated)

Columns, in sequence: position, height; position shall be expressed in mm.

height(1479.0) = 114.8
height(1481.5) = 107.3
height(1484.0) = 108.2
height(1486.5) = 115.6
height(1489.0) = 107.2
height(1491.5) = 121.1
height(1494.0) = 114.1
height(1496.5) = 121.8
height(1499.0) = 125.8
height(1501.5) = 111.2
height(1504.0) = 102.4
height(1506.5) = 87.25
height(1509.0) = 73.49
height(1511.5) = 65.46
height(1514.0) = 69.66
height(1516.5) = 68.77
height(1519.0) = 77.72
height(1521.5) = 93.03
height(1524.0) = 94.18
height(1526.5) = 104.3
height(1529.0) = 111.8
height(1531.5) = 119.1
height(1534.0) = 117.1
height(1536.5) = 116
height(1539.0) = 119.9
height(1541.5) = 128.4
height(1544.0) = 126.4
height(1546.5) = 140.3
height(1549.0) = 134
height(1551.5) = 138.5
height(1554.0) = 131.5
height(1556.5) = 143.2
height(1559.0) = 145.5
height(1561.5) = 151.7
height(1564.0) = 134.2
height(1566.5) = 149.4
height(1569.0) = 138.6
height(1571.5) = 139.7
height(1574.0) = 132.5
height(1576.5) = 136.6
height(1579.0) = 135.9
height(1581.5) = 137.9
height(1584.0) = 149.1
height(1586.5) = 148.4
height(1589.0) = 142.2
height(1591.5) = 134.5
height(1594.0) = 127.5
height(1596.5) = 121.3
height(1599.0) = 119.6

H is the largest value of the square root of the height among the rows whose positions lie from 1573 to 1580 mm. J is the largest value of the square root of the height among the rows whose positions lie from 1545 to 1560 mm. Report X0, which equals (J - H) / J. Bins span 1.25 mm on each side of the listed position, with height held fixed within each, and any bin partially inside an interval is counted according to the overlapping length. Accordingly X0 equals 0.03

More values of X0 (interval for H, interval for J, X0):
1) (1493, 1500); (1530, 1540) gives -0.02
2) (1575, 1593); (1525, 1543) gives -0.08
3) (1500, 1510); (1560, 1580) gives 0.14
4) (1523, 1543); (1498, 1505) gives -0.01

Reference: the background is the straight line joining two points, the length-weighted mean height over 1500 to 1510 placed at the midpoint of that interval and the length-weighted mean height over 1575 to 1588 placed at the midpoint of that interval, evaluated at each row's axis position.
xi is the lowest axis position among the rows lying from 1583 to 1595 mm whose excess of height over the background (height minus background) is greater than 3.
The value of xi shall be 1584.0 mm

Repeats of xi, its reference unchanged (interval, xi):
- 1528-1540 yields 1531.5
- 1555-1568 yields 1556.5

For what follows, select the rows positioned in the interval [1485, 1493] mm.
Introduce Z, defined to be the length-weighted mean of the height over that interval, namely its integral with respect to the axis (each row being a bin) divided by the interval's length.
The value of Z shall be 114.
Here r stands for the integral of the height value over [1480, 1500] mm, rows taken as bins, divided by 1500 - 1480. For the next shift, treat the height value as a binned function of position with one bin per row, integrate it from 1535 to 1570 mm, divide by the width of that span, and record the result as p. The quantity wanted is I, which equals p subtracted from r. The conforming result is -20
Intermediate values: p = 135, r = 115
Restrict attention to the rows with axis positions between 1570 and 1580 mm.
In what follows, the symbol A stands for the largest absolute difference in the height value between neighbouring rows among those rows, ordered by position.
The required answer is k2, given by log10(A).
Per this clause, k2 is 0.86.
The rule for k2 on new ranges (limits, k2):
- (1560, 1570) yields 1.24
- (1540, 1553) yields 1.14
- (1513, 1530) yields 1.18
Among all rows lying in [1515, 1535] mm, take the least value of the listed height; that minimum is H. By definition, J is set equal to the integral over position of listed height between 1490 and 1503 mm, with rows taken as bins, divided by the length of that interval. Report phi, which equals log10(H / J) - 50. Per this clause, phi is -50.2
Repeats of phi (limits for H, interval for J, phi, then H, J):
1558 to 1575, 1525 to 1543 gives -49.9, 132.5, 116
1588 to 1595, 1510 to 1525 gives -49.8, 127.5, 78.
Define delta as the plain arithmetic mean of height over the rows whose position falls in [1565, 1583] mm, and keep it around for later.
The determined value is 139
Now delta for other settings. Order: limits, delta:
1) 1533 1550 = 126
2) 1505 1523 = 76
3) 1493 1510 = 105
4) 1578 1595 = 139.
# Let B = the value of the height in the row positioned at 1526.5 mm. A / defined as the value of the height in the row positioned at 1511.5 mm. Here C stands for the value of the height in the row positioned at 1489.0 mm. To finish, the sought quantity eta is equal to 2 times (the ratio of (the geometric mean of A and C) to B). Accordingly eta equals 1.61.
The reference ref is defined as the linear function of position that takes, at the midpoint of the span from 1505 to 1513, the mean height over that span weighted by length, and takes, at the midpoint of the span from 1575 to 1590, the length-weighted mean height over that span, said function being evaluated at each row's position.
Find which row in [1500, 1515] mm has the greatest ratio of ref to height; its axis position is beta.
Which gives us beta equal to 1511.5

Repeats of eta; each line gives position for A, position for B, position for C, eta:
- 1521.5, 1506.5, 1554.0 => 2.54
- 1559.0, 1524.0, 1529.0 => 2.71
